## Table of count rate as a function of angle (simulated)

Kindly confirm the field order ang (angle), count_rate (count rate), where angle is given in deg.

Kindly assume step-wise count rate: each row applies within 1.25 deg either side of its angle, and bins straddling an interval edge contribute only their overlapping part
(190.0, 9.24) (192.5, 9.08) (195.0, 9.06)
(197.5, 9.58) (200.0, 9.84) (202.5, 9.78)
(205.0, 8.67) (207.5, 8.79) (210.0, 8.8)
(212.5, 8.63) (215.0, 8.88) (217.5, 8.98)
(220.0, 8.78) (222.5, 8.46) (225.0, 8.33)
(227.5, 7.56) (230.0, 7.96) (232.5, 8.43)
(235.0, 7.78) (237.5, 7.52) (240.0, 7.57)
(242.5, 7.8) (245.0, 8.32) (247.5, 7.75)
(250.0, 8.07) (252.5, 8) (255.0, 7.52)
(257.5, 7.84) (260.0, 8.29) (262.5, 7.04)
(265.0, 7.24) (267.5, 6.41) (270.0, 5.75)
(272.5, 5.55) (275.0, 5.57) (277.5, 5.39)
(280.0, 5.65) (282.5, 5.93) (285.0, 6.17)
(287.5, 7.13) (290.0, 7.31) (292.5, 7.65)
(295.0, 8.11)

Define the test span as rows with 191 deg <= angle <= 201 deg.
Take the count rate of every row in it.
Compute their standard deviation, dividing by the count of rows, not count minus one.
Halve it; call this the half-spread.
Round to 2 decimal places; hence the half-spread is 0.17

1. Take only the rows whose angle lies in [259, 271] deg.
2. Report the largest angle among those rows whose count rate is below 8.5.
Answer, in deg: 270.0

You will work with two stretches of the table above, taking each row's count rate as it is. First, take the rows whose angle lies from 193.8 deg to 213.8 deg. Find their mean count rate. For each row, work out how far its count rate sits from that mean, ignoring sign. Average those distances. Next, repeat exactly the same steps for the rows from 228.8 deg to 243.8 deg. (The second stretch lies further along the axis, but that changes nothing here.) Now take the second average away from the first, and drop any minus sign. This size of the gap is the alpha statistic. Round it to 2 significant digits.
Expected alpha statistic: 0.21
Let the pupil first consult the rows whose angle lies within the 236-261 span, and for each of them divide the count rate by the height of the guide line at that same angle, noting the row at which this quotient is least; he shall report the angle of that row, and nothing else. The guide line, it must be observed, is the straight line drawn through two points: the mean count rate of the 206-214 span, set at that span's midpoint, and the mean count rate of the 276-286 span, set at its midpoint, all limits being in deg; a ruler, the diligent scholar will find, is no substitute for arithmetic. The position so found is 237.5 deg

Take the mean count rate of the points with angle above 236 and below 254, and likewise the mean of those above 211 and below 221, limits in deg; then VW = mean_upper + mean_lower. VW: 16.7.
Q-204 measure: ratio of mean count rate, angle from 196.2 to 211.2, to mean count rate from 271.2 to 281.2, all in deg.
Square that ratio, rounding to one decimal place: 2.8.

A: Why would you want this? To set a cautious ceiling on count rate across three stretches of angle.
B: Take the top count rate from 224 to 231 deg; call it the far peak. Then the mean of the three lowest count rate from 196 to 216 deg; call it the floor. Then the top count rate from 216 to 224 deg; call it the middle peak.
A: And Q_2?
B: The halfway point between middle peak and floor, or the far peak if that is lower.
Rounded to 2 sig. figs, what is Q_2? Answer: 8.3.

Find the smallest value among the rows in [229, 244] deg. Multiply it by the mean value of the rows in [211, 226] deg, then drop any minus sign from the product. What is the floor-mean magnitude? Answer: 65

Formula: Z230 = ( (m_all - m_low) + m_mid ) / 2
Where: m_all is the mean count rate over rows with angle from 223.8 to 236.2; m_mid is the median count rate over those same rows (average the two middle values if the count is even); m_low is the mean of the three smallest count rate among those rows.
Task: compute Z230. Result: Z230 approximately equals 4.10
